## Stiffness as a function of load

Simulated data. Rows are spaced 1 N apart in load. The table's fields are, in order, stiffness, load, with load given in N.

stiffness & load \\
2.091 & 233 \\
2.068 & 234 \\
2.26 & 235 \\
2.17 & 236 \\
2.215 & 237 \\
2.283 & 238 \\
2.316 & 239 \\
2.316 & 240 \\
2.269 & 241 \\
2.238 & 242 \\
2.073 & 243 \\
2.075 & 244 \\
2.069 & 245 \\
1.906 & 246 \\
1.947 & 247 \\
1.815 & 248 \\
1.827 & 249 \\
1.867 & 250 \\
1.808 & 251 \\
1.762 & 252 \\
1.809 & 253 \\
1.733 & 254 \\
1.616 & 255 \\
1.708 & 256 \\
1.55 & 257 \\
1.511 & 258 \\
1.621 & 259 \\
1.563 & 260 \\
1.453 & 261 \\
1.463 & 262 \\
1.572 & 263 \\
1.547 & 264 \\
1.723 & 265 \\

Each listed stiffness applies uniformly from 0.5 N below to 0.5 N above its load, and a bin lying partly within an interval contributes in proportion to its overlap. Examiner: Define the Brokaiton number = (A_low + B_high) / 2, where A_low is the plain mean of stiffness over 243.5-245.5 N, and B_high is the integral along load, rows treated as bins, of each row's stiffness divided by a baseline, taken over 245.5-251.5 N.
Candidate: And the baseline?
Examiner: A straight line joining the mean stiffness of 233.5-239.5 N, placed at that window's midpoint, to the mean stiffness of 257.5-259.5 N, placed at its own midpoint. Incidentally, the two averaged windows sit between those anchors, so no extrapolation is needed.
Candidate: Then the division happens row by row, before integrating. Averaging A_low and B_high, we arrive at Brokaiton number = 4.0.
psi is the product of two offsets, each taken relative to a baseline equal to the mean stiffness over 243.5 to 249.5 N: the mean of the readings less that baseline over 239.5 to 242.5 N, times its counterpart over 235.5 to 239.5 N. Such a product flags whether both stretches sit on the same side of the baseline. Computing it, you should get 0.102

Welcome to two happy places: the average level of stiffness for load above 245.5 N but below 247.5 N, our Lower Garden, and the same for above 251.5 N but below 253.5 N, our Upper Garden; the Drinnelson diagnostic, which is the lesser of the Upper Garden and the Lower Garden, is 1.79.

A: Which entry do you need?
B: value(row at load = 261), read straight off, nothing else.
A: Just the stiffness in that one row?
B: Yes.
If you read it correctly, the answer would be 1.453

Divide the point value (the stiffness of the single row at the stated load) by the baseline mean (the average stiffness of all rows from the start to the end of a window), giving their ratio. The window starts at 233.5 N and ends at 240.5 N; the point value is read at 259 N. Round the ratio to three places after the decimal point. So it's 0.726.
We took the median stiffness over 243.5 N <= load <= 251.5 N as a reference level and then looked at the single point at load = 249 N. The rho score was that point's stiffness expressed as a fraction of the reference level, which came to 0.97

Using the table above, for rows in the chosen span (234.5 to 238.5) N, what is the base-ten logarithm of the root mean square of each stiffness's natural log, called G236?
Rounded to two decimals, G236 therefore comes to -0.10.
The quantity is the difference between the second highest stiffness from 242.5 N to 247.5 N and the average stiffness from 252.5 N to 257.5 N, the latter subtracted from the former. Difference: 0.39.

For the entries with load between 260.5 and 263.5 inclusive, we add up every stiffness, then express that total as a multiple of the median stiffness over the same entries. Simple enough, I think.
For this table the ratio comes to 3.07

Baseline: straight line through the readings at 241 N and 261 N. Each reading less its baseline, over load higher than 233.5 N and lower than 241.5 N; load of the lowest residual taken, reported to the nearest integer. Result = 234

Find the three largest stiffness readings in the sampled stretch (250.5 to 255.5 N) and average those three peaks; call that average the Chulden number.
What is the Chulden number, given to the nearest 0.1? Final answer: 1.8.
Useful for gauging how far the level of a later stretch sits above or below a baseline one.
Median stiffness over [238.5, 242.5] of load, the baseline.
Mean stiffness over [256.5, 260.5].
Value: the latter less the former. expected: -0.73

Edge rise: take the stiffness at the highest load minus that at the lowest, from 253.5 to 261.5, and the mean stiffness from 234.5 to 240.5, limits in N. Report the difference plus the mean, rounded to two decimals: 1.98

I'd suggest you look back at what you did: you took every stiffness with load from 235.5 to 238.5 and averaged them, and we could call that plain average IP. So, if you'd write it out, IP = 2.2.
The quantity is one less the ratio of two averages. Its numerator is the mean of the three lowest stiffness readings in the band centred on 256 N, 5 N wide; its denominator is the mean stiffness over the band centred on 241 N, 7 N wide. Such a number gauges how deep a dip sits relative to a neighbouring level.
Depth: 0.299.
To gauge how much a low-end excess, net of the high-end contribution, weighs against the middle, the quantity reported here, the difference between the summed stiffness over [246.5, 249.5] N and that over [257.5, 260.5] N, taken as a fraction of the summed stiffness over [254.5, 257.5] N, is 0.18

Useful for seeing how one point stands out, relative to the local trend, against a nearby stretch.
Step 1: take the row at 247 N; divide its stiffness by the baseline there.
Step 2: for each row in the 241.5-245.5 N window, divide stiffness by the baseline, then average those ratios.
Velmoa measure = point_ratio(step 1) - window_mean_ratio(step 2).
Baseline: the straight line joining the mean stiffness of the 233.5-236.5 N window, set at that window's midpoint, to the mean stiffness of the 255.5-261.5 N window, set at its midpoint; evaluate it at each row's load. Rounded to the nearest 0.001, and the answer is -0.038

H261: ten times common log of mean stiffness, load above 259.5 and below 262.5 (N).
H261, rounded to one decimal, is 1.7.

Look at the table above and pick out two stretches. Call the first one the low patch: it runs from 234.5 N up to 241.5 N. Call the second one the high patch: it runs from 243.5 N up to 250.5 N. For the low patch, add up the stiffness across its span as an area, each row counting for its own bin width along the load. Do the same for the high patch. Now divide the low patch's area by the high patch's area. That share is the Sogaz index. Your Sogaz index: 1.17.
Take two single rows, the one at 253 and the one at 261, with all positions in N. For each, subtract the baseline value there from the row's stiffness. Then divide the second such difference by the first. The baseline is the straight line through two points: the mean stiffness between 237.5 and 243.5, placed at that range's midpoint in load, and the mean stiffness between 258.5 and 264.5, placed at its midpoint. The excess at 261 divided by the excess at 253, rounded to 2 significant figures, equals 6.3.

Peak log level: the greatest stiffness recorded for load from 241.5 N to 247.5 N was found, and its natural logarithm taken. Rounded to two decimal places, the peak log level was 0.81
